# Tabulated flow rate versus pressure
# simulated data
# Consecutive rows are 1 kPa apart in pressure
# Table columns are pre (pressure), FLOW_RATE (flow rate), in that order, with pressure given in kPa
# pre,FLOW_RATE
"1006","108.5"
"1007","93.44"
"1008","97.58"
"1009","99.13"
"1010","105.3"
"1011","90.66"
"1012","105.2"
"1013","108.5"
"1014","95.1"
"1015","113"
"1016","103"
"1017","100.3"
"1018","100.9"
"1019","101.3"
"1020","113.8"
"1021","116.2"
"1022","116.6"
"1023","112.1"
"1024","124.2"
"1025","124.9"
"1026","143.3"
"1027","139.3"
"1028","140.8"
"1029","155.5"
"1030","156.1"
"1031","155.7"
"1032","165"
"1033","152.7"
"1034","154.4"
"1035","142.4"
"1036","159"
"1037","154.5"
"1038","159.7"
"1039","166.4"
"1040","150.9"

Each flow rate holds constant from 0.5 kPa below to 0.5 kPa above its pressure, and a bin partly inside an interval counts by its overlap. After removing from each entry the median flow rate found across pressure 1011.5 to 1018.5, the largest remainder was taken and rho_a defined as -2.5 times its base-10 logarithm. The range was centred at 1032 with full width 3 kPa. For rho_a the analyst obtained -4.48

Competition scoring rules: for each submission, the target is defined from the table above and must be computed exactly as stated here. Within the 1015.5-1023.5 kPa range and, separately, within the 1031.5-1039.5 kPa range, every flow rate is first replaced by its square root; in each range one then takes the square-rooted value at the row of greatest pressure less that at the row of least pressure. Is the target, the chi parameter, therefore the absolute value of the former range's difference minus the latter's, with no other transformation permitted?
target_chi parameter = 0.38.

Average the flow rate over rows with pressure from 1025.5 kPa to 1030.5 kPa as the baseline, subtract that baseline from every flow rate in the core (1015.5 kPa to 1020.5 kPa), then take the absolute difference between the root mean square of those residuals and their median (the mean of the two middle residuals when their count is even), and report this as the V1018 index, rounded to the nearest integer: 89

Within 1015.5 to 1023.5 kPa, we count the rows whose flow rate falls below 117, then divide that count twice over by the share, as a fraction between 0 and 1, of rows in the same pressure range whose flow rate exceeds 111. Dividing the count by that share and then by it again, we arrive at 32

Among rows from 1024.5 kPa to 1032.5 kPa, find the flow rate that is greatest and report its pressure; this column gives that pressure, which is 1032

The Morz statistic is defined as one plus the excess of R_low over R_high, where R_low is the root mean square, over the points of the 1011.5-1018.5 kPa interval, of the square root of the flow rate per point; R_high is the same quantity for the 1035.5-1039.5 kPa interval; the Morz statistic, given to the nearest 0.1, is -1.5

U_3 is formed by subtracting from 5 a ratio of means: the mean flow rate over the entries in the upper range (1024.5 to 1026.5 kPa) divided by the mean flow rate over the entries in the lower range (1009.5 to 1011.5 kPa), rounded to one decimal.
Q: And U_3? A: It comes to 3.6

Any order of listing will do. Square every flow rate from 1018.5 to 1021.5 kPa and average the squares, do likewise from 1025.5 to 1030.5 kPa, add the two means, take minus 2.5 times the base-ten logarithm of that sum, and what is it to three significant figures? -11.3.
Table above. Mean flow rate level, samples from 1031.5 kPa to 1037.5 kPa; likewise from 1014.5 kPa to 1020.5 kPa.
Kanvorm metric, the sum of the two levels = 260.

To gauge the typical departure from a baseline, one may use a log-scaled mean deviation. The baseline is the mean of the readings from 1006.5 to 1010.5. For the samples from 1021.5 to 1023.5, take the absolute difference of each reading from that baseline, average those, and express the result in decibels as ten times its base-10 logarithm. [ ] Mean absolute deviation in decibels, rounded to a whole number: 12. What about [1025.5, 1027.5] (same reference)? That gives 16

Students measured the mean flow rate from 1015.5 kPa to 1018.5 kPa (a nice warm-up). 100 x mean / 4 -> 2535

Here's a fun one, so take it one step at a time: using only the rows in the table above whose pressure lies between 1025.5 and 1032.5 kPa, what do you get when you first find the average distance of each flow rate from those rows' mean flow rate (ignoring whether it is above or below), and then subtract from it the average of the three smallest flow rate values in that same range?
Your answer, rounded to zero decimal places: -133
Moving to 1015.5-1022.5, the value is -94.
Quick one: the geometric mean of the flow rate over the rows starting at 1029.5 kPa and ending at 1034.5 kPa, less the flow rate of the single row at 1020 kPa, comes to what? 43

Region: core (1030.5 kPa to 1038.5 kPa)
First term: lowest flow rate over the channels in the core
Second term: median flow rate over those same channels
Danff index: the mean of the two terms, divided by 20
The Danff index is 7.4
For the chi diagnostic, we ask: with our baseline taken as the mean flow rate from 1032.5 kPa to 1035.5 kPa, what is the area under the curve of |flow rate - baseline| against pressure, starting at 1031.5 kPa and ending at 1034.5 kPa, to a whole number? 23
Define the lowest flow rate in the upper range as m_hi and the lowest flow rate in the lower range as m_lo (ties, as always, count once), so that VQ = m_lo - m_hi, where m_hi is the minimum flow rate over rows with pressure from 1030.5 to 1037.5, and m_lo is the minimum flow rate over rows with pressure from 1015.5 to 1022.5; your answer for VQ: -42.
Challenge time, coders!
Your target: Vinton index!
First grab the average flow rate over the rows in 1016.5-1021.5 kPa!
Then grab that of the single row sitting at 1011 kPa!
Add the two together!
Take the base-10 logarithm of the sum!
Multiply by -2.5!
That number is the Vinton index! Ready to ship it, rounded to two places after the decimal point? -5.74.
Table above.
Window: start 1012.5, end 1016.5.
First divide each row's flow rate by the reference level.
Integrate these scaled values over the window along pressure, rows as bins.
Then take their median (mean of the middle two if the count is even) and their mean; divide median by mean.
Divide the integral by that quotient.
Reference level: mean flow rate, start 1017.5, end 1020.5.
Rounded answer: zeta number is 4.0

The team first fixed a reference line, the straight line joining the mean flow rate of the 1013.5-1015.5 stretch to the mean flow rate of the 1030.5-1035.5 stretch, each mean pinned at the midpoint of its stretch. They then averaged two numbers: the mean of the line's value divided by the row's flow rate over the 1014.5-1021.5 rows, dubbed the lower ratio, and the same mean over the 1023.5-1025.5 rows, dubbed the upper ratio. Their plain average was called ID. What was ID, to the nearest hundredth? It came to 1.06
